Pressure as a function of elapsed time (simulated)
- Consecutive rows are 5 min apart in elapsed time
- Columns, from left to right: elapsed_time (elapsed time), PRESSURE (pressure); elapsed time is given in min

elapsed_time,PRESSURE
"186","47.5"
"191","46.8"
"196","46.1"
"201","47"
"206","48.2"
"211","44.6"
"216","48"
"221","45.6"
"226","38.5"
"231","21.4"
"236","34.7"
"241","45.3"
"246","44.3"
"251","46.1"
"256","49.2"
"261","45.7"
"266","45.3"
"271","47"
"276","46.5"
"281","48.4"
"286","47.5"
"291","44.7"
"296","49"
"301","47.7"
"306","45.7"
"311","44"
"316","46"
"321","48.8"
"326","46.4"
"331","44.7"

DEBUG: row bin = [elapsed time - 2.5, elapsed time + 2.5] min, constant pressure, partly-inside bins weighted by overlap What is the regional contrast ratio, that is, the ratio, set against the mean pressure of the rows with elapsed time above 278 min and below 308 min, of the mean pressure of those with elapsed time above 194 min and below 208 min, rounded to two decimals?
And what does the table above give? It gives 1.00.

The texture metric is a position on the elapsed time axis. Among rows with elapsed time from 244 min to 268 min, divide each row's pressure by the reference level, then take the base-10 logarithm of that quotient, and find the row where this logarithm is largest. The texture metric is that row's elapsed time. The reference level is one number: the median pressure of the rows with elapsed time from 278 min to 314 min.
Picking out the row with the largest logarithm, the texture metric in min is 256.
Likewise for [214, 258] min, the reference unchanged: 256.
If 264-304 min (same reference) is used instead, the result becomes 296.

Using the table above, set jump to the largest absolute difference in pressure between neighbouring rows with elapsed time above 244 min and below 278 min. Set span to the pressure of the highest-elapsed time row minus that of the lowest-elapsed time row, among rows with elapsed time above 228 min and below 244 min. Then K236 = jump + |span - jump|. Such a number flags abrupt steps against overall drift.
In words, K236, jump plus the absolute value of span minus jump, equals 23.9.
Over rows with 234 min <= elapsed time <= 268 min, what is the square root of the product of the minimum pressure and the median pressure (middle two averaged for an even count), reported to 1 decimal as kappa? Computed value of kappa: 39.6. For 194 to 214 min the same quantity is 45.6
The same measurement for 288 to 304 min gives 46.2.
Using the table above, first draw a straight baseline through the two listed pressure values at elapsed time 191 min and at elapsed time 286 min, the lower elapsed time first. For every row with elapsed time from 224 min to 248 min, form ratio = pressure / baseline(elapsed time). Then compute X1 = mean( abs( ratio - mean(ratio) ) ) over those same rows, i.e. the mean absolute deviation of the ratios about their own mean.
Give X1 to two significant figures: 0.15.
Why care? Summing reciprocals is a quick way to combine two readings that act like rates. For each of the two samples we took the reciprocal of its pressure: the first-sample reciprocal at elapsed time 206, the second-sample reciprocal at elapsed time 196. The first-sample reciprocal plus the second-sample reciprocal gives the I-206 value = 0.042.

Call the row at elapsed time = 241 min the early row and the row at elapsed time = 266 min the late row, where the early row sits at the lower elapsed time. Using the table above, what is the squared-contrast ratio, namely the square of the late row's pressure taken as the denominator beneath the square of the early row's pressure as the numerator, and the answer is 1.00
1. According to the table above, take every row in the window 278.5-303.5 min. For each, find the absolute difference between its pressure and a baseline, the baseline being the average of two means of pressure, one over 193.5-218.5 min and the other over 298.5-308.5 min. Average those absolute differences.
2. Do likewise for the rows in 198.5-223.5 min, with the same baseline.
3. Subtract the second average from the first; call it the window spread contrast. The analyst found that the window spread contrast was 0.3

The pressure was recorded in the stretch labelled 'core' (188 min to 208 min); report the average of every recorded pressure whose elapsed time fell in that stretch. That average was 47.0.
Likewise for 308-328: 46.3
